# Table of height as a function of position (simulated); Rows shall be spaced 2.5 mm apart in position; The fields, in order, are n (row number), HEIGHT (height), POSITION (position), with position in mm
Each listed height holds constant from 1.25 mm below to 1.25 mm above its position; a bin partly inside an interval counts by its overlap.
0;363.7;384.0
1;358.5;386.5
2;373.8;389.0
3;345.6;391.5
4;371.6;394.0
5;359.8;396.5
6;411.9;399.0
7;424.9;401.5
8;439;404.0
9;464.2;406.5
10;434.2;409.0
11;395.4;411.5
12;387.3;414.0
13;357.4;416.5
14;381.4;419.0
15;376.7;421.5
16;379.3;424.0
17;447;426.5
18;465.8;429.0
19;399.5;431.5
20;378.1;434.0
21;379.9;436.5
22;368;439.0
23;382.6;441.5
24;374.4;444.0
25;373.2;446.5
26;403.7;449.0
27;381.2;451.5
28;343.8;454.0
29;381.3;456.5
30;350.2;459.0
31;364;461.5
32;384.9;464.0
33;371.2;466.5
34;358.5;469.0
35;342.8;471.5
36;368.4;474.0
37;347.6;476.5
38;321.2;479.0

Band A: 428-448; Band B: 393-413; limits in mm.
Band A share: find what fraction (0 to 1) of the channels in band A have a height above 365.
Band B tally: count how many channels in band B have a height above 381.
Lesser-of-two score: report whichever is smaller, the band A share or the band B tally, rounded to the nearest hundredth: 1.00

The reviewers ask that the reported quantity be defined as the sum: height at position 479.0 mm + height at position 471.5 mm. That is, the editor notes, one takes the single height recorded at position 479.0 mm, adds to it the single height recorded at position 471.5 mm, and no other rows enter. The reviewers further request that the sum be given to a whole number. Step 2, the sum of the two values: 664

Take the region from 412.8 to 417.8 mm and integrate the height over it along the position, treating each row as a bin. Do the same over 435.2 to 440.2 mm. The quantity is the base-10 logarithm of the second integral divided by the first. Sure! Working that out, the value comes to 0.002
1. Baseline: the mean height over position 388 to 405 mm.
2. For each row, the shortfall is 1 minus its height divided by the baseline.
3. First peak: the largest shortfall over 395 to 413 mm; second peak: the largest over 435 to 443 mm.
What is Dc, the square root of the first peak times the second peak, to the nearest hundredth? 0.06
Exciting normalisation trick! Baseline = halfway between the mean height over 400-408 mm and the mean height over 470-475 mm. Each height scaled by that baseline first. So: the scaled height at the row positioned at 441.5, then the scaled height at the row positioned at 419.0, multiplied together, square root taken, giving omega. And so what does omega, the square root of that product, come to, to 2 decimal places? 0.96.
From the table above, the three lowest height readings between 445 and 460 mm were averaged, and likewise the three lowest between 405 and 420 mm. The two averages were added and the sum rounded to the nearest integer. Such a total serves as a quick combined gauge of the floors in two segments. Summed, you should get 731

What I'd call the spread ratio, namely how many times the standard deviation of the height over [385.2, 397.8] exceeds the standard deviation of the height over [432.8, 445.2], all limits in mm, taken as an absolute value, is 2.0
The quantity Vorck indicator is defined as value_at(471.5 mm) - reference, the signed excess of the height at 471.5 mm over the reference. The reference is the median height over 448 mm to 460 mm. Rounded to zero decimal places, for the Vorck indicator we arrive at -38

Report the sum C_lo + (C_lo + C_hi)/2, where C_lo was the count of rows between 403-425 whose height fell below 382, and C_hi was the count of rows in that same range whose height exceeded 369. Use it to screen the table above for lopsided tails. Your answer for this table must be 10.0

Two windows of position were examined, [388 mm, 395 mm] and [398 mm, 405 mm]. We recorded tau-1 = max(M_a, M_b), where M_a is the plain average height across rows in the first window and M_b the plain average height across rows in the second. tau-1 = 425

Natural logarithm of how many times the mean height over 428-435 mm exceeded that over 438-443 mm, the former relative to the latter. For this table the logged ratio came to 0.10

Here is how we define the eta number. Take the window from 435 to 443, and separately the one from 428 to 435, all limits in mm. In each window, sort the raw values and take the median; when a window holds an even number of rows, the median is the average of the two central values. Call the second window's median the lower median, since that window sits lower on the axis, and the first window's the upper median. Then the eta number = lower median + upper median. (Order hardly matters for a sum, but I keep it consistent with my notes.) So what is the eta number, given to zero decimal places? 779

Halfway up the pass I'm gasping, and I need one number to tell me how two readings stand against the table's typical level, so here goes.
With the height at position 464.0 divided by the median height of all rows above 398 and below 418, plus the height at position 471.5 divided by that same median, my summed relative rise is 1.74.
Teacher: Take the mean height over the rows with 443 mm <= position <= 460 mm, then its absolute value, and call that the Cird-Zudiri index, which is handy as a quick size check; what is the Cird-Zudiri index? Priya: 373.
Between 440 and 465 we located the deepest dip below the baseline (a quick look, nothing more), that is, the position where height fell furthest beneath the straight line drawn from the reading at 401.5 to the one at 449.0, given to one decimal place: 454.0 mm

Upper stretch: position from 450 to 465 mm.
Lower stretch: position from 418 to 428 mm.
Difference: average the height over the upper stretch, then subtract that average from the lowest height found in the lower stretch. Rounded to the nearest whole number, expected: 9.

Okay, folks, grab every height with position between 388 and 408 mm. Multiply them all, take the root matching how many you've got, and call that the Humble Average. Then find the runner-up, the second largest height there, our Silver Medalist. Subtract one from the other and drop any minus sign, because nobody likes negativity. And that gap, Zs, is 42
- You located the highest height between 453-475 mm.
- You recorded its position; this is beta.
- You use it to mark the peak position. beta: 464.0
